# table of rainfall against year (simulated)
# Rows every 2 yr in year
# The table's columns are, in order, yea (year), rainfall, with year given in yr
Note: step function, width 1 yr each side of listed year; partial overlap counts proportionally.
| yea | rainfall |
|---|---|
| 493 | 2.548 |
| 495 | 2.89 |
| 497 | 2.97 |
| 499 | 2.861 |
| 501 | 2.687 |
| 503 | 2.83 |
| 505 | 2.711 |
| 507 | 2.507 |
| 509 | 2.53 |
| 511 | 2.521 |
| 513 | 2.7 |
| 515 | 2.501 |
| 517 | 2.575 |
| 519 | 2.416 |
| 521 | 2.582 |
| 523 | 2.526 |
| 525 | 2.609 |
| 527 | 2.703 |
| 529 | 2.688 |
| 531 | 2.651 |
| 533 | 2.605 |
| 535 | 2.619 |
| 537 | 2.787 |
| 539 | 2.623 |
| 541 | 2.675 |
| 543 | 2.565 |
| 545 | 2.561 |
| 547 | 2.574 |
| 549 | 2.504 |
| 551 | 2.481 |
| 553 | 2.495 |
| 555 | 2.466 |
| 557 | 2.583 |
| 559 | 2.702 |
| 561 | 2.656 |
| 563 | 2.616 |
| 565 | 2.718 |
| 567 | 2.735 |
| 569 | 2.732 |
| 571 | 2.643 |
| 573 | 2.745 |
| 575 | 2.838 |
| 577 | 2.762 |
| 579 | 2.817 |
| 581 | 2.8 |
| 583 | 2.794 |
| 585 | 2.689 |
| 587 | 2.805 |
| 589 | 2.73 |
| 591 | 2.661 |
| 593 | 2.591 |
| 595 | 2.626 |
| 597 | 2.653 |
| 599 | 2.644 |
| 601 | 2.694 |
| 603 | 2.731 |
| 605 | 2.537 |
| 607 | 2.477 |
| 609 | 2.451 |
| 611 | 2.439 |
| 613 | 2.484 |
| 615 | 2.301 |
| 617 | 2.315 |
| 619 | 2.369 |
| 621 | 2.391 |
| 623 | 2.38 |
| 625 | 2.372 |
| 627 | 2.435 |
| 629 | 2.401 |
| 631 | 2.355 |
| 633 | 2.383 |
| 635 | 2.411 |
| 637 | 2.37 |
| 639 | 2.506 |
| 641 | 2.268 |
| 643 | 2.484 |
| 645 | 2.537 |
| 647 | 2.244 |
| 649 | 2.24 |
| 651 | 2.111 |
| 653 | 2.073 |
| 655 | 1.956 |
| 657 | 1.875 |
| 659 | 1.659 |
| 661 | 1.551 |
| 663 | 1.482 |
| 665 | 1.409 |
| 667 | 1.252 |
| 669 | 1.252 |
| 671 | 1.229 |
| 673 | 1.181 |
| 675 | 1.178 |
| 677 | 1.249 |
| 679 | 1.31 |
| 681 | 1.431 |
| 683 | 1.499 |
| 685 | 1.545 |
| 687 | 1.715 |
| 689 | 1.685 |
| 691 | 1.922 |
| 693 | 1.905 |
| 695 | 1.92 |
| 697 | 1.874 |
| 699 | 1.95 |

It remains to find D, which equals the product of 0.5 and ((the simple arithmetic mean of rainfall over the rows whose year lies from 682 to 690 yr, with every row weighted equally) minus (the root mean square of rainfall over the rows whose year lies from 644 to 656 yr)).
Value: -0.30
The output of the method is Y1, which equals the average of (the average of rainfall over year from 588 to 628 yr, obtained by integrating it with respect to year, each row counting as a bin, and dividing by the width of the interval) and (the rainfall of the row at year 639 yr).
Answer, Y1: 2.5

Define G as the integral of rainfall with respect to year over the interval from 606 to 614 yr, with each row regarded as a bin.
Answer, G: 19.7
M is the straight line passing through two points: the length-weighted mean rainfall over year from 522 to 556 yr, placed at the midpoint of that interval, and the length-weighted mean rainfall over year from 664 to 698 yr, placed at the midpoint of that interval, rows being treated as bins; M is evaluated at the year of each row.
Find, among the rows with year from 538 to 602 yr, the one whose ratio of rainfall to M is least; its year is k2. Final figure 551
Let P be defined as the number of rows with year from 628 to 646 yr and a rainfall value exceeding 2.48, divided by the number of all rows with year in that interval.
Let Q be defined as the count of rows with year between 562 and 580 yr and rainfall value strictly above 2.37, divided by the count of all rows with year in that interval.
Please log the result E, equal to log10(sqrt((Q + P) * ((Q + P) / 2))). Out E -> -0.03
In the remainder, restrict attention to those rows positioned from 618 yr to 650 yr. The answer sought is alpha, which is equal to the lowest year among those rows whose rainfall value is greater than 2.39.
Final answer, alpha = 621 yr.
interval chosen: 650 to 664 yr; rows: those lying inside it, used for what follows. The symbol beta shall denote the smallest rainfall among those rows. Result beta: 1.482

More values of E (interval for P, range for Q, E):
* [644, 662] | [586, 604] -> -0.10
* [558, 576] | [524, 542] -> 0.15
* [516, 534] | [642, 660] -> -0.10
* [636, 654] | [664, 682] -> -0.63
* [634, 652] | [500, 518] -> -0.03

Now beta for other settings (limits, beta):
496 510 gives 2.507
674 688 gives 1.178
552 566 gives 2.466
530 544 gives 2.565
